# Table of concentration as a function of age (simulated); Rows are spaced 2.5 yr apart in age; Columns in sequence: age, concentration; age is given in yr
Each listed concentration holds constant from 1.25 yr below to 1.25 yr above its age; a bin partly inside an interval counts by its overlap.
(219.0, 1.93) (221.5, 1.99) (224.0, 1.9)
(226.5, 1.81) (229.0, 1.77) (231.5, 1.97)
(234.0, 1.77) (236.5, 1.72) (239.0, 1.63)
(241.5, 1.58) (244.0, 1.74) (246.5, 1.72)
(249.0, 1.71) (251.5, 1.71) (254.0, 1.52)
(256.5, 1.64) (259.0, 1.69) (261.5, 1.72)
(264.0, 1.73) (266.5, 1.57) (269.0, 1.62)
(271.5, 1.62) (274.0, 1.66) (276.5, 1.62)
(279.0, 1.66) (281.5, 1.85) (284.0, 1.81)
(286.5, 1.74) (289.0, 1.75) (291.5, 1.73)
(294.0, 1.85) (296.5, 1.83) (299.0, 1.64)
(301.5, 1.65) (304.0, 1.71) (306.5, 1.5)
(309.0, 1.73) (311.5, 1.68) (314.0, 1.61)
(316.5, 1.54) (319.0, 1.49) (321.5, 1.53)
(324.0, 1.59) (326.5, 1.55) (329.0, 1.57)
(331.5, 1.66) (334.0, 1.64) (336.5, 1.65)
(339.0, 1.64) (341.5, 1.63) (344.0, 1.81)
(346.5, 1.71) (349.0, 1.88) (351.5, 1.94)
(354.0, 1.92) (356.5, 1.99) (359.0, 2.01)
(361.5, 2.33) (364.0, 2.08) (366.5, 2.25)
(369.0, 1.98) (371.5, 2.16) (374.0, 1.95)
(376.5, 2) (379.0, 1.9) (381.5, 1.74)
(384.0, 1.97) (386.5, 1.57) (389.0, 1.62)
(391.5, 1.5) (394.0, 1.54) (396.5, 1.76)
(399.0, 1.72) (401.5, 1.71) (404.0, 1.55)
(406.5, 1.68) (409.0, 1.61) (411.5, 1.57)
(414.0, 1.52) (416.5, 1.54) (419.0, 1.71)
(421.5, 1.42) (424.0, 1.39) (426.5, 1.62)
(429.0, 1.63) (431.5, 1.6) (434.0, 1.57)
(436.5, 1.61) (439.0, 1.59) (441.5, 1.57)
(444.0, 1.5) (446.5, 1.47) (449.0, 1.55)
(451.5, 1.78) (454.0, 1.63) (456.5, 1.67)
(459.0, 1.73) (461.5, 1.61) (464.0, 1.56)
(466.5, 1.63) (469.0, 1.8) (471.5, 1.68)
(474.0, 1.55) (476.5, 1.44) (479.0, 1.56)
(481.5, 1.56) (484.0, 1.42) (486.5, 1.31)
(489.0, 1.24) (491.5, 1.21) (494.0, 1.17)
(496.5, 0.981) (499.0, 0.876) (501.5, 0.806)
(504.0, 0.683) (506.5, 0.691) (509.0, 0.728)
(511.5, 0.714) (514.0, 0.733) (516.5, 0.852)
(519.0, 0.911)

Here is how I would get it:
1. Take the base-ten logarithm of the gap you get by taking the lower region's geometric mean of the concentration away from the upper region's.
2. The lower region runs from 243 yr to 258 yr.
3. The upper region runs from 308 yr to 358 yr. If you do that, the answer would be -2.0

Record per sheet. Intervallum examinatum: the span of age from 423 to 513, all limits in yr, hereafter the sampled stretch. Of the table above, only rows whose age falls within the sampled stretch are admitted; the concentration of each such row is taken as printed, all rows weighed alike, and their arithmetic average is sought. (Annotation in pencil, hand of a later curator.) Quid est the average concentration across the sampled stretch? 1.39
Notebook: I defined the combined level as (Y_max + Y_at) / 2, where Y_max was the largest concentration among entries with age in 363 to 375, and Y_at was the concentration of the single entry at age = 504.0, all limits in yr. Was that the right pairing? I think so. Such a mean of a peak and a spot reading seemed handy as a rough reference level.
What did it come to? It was 1.47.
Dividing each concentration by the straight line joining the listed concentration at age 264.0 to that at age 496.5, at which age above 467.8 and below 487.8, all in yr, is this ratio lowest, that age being 486.5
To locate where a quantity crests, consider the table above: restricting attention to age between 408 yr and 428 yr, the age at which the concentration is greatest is 419.0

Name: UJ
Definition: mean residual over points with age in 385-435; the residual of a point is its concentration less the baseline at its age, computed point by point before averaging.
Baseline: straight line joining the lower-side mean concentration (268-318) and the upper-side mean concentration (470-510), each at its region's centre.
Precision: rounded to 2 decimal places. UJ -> 0.20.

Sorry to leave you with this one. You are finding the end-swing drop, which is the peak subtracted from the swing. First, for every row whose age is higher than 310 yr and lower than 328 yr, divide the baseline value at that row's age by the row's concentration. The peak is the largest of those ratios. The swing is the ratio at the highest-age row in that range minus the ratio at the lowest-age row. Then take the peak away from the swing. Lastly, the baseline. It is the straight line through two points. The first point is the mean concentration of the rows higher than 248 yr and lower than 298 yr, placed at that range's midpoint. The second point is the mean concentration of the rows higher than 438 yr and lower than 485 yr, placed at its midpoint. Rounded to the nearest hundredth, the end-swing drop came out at -1.05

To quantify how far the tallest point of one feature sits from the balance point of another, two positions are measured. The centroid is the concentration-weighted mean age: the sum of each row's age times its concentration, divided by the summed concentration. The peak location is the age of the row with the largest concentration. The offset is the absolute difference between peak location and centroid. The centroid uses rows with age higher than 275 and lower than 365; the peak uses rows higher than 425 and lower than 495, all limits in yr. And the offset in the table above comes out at 147.6 yr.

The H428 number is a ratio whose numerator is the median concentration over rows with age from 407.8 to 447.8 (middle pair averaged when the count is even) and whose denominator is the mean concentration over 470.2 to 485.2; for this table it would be 1.02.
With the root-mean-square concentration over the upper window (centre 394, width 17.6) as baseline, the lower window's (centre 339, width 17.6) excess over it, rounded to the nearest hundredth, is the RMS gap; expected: 0.04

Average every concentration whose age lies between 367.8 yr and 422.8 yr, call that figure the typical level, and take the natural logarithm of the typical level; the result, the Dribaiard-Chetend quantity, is 0.54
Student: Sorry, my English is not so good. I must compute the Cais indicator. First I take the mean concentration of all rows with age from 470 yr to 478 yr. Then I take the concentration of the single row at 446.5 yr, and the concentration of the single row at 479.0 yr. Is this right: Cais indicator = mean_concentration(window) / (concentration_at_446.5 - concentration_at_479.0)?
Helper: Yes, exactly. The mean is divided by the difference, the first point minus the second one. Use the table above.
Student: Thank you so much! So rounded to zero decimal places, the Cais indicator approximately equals -17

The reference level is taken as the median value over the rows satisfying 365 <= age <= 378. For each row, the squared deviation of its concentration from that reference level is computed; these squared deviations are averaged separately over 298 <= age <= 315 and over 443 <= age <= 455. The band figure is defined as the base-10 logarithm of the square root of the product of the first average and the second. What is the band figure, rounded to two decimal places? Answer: -0.81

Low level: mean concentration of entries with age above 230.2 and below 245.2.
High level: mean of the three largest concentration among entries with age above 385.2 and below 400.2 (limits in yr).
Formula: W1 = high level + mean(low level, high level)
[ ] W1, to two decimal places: 3.42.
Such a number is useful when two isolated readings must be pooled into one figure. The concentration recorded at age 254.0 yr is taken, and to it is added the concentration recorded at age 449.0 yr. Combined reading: 3.07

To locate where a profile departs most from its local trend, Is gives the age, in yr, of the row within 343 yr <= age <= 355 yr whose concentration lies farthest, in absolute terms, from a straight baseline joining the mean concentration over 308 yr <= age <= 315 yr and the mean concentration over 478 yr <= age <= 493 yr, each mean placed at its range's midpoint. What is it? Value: 351.5 yr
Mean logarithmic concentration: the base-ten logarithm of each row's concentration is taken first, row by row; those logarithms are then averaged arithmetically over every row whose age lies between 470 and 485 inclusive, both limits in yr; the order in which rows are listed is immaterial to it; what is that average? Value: 0.19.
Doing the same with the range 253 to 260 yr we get 0.21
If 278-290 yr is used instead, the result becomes 0.25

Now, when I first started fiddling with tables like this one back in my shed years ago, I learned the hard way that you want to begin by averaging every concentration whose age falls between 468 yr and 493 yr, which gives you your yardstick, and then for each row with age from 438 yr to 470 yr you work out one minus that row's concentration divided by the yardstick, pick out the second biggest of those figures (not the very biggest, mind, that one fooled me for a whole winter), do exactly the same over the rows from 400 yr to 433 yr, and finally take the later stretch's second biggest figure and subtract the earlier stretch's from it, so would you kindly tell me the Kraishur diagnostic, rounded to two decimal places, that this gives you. -0.05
